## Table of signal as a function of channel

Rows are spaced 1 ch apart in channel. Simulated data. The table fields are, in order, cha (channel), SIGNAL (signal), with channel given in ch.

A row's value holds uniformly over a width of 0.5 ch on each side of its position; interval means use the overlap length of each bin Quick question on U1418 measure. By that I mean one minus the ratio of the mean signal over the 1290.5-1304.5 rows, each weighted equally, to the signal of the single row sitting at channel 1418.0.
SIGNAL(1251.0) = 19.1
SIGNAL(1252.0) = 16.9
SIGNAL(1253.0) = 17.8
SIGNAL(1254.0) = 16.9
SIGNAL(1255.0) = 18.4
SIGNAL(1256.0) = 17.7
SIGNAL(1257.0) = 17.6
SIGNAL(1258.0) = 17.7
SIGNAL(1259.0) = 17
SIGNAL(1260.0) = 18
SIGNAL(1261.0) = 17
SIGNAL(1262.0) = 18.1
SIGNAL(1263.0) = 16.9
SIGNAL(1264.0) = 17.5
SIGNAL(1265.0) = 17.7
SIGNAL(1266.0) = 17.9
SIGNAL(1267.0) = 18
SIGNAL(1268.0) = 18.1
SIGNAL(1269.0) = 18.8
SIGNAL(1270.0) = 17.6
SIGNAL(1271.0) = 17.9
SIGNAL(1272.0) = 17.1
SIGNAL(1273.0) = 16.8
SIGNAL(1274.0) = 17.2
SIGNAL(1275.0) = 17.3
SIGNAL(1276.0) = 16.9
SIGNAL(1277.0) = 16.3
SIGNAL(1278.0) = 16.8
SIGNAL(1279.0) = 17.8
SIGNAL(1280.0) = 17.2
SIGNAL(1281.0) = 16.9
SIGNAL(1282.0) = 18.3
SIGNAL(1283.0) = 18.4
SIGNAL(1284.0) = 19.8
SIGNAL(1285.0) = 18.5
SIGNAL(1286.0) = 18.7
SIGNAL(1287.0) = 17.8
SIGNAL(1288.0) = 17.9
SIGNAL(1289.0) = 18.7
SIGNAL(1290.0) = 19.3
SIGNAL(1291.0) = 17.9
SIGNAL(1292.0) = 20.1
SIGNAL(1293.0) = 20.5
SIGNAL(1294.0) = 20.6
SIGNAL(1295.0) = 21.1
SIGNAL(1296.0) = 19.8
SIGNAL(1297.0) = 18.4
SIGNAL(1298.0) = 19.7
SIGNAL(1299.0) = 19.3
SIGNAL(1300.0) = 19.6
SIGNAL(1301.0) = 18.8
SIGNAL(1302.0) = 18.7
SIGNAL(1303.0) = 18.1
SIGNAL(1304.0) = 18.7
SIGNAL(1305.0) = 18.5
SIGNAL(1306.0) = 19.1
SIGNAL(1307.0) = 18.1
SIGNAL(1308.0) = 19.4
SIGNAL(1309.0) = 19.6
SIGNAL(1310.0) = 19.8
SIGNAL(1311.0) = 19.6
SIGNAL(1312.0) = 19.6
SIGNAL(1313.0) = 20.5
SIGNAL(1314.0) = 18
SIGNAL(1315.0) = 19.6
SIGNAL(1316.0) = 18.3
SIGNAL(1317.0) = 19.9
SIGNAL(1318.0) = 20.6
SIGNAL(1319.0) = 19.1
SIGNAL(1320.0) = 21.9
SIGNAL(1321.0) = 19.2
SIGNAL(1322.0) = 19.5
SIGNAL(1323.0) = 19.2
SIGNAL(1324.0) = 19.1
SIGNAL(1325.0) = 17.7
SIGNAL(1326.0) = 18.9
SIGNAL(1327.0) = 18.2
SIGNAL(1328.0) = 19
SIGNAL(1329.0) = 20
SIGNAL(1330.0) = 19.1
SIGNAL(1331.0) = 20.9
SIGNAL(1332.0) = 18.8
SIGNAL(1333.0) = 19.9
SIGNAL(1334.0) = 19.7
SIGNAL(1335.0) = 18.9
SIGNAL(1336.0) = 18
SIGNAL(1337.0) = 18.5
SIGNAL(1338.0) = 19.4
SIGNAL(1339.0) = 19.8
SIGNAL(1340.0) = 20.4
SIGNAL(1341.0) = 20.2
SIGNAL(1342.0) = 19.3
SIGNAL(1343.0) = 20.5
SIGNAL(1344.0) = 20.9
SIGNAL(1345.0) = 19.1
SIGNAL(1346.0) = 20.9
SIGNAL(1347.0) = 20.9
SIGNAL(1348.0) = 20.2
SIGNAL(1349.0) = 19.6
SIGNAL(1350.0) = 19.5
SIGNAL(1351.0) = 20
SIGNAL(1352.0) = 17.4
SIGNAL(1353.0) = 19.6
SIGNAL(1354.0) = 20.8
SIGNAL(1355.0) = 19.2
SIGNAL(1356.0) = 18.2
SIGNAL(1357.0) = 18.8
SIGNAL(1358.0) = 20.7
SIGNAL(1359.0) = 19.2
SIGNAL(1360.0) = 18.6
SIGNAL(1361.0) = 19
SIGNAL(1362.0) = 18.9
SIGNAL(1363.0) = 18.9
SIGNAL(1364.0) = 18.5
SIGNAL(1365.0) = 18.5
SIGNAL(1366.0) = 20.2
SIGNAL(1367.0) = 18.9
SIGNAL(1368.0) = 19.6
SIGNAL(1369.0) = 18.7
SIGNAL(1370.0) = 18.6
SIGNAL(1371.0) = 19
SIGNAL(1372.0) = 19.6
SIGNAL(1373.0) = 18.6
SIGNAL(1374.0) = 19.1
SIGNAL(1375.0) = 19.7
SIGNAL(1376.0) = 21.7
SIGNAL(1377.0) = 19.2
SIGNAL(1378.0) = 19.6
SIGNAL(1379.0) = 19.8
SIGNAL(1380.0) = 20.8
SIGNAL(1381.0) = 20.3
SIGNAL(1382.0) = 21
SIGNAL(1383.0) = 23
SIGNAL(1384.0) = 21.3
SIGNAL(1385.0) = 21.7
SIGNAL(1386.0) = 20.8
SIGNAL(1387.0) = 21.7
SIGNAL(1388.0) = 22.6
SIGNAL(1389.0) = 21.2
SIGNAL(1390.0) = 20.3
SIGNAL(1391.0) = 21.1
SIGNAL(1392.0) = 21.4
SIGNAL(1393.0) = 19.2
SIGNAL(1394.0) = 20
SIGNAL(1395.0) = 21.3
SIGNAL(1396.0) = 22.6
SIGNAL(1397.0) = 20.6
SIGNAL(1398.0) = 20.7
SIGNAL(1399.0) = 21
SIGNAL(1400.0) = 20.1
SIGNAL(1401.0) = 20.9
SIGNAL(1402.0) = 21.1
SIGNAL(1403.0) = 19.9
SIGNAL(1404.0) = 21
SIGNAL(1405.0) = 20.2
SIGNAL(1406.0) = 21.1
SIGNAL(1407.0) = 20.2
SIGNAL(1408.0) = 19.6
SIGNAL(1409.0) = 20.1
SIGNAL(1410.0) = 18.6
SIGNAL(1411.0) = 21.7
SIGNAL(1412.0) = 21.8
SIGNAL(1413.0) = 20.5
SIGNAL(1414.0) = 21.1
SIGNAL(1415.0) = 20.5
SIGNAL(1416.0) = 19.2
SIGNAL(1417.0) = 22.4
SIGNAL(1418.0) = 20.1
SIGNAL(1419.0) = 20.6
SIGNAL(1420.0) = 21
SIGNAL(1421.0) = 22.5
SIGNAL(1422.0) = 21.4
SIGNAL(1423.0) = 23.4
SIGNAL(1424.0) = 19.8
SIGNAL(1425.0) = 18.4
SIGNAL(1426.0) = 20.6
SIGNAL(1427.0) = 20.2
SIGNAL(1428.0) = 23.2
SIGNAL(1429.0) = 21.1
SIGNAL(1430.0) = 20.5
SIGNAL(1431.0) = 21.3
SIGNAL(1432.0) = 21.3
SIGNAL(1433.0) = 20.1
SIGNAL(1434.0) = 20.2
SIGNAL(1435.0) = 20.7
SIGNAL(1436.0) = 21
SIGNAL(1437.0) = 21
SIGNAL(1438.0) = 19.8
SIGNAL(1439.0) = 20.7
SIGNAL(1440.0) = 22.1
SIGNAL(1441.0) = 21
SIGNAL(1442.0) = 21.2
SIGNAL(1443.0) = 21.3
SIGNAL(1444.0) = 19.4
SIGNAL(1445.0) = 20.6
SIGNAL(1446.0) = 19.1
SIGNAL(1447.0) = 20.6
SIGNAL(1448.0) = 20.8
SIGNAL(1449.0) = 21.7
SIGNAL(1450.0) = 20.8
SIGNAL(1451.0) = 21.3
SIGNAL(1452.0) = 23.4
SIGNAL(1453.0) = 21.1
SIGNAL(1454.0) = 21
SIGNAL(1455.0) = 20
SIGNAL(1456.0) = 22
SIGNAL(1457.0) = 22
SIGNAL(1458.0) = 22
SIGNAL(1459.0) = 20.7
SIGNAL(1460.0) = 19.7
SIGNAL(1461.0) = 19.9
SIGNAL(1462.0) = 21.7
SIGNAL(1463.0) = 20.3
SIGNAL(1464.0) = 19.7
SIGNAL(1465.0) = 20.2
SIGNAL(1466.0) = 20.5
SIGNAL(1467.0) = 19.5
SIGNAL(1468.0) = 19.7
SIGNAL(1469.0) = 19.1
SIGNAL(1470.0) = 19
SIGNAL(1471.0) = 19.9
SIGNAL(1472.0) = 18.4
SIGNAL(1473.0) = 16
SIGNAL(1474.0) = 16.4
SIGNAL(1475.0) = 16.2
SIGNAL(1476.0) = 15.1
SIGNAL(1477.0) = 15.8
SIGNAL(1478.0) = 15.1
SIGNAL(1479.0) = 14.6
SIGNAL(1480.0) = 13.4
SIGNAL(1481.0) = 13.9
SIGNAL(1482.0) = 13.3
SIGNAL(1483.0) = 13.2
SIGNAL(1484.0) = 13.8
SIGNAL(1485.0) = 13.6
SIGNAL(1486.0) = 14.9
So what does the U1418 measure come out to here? 0.036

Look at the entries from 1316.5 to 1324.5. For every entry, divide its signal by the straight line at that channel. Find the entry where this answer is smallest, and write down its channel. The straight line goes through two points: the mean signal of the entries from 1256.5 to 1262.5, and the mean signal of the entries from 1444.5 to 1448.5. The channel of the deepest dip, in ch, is 1324.0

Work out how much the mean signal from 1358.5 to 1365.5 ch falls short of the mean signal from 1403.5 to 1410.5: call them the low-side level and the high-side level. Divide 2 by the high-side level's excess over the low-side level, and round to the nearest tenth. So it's 1.5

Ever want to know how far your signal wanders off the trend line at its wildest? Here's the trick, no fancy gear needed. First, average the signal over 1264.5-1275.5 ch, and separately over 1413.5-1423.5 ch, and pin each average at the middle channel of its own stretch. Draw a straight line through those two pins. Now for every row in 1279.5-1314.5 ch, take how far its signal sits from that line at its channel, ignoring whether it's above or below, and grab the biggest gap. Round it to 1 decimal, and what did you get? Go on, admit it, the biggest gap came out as 2.8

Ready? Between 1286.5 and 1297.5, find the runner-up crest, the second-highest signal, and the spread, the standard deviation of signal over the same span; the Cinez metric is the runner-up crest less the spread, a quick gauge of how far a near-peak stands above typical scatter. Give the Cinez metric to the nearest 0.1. 19.4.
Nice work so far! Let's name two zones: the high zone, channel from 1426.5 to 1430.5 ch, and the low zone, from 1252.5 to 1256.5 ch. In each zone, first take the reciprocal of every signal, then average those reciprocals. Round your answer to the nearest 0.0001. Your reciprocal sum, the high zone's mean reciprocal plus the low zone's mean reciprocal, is 0.1037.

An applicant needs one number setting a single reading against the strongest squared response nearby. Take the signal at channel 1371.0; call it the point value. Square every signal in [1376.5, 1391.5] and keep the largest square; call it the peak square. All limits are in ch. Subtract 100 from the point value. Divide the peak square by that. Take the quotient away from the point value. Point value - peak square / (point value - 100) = 25.5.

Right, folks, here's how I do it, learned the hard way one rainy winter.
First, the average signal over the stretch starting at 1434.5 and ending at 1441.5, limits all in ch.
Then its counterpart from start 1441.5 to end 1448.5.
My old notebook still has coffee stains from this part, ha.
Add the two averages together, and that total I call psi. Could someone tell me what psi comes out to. 41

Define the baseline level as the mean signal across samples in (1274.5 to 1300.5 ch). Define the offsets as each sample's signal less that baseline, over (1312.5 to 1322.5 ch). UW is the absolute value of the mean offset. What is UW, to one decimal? 1.1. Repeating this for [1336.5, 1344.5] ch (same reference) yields 1.3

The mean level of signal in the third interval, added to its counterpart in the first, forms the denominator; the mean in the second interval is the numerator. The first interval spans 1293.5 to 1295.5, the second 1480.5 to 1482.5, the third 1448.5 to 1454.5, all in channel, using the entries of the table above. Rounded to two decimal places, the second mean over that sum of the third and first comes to 0.32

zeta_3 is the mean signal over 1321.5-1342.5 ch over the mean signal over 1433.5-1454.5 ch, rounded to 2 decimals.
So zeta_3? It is 0.92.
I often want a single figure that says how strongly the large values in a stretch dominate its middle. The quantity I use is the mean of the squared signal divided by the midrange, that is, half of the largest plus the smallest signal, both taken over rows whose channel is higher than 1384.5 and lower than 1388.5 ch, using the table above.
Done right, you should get 21.7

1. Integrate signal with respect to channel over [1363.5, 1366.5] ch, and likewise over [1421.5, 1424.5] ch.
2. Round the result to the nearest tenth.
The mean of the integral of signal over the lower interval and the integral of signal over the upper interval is 60.9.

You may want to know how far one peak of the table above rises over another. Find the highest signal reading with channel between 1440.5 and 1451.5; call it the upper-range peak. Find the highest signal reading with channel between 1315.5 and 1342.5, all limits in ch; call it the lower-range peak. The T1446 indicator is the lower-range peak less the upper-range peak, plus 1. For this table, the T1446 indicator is 1.2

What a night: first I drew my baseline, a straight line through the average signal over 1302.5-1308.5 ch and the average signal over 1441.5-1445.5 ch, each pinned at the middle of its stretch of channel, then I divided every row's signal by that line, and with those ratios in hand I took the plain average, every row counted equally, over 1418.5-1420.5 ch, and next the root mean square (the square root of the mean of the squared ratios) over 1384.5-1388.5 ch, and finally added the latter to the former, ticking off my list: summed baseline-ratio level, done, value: 2.12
